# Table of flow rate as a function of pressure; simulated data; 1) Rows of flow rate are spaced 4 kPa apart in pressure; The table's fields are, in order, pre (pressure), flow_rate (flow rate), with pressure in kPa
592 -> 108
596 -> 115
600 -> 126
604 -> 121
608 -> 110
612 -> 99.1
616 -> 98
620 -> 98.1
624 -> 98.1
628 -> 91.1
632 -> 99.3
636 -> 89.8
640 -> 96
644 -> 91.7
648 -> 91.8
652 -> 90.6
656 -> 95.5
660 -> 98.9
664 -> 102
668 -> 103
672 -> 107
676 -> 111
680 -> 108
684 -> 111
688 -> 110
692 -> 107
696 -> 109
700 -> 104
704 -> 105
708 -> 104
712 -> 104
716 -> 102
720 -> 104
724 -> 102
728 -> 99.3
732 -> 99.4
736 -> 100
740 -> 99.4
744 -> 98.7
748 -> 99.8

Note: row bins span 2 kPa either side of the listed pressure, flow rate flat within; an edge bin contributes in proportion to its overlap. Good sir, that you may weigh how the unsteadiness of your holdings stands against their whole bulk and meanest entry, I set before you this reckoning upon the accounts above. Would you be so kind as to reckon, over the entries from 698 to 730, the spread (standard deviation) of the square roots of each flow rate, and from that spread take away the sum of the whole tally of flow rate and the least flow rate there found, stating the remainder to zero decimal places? -924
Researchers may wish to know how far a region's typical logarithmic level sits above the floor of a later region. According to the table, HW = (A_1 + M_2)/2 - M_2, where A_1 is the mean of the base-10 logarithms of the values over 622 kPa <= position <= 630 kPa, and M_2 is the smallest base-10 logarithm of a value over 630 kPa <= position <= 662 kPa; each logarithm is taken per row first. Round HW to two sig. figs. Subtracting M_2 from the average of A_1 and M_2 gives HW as 0.011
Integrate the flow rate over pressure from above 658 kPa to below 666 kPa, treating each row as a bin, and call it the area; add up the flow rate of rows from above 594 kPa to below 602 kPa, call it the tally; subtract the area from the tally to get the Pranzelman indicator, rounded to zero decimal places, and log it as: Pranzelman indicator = -563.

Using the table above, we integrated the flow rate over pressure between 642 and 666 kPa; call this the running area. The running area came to 2282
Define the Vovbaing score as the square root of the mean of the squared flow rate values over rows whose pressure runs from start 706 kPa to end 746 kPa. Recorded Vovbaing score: 101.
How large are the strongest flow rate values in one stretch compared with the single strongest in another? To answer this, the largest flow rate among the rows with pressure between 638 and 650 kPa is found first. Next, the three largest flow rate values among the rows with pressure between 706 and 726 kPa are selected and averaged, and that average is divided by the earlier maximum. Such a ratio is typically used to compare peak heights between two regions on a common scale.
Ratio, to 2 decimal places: 1.08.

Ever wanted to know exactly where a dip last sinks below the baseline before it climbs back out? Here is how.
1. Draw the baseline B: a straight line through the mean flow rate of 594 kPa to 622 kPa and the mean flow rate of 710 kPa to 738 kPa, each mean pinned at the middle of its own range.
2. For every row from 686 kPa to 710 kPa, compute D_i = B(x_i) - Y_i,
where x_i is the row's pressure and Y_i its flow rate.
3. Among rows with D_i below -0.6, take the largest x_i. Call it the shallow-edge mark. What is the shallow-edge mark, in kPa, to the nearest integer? 708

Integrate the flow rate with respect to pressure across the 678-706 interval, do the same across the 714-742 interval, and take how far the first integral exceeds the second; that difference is 192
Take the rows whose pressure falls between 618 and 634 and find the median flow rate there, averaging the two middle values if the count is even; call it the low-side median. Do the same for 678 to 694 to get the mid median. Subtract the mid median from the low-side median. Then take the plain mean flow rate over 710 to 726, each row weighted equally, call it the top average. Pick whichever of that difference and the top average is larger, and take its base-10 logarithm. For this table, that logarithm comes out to 2.01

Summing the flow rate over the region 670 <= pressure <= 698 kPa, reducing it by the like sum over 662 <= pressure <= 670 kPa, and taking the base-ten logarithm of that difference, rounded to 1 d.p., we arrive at 2.7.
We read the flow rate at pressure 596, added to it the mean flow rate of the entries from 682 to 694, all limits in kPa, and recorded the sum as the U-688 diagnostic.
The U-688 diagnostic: 224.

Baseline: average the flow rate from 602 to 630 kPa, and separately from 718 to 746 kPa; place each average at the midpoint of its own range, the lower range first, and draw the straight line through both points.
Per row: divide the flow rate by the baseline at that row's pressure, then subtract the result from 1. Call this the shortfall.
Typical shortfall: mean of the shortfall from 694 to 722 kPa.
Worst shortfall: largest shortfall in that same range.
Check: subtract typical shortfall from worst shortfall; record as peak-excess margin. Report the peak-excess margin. 0.024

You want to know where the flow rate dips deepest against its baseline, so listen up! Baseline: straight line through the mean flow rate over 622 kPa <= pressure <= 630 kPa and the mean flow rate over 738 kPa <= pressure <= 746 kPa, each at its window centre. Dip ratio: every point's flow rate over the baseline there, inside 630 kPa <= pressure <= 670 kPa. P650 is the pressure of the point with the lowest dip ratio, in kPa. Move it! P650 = 636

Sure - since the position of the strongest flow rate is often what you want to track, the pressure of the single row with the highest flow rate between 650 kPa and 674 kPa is 672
